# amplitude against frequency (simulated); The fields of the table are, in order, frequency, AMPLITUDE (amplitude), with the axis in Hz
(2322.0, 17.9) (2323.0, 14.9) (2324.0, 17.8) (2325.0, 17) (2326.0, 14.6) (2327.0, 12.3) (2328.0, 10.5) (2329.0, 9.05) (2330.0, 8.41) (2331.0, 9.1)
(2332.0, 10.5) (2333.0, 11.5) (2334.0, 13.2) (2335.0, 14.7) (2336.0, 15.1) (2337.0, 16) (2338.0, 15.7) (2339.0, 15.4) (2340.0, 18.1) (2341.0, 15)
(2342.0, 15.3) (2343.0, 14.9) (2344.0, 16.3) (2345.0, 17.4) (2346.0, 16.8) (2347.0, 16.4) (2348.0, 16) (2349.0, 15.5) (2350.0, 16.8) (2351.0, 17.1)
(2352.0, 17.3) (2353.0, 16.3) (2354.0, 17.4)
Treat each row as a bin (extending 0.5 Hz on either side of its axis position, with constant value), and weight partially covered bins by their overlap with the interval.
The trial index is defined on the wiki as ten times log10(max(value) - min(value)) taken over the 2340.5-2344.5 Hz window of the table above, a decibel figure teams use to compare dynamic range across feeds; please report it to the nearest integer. 1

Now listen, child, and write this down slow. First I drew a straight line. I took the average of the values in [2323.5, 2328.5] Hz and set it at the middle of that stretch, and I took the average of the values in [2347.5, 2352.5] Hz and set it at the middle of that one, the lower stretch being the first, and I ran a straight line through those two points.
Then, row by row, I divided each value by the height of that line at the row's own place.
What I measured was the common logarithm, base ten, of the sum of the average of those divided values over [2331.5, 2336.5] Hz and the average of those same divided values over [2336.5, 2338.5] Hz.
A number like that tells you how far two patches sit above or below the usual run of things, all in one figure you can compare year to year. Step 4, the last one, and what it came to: 0.275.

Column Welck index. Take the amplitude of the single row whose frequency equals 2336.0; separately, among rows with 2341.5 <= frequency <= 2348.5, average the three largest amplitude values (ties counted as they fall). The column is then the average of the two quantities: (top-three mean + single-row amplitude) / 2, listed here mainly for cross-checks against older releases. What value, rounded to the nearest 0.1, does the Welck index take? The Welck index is 16.0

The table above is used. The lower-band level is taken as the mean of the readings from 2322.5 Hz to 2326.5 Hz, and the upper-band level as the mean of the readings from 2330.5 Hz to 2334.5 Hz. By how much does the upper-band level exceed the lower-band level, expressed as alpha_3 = -5.0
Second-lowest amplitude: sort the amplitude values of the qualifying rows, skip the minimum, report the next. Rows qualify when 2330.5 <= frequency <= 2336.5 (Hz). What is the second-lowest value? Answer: 10.5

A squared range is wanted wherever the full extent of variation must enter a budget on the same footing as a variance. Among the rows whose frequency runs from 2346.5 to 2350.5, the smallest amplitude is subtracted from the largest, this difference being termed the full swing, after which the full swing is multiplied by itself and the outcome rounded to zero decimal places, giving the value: 2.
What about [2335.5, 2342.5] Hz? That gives 10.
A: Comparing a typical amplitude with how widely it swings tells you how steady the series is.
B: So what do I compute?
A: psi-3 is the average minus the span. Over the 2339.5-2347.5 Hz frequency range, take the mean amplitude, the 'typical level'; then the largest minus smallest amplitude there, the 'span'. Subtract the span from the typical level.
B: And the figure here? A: 13.1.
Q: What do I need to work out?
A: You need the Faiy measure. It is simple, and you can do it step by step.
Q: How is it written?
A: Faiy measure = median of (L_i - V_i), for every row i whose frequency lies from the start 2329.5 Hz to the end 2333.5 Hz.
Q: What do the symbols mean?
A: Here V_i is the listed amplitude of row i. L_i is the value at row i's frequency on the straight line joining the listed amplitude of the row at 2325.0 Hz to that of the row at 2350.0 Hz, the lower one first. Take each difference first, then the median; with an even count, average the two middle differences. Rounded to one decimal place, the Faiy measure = 7.1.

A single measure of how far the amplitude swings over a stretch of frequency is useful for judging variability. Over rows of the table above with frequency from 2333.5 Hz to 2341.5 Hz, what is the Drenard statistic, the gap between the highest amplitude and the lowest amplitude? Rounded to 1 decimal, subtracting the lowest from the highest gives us 4.9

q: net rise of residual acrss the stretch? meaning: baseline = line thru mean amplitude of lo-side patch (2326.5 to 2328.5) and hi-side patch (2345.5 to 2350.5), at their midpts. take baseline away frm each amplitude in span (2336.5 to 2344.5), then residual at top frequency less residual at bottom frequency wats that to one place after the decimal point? -1.4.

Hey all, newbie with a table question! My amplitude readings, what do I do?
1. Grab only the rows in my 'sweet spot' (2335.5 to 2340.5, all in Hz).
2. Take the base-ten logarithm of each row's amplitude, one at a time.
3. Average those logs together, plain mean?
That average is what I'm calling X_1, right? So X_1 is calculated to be 1.20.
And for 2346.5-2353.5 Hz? 1.22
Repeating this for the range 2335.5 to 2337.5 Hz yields 1.19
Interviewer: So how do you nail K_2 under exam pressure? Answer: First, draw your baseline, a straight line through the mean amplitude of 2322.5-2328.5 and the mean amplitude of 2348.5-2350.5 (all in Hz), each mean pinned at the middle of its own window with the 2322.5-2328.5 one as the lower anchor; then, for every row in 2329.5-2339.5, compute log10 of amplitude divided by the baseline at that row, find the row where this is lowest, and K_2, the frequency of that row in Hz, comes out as 2330.0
